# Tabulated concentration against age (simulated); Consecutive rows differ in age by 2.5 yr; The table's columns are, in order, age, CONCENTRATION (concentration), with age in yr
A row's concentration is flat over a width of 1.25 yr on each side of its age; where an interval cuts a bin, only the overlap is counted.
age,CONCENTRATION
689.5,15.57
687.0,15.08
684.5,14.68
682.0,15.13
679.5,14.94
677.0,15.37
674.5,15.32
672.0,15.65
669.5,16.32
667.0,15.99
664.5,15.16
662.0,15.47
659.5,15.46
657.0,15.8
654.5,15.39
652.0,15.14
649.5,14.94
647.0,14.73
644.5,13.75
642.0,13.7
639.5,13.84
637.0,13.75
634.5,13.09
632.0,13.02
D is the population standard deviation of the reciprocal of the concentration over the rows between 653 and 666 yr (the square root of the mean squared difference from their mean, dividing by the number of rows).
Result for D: 0.0009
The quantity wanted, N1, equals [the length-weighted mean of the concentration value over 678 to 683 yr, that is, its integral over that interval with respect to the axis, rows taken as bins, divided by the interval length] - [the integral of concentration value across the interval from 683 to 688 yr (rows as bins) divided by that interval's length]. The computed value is 0.2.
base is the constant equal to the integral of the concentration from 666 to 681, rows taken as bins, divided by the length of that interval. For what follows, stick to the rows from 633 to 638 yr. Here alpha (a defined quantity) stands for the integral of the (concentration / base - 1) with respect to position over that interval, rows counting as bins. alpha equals -0.7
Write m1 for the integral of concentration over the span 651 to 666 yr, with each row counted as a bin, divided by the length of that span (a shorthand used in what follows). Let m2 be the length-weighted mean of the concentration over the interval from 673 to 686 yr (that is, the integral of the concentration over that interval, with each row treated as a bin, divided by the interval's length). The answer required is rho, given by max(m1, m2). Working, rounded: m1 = 15.4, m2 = 15.1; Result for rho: 15.4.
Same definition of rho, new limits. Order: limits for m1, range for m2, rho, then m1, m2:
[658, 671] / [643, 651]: 15.7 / 15.7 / 14.5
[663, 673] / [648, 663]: 15.8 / 15.8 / 15.4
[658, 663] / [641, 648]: 15.5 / 15.5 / 14.0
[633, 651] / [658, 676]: 15.6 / 14.0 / 15.6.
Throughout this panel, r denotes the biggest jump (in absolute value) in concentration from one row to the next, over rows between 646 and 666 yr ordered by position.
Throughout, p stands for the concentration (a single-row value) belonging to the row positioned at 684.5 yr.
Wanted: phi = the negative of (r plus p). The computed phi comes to -15.1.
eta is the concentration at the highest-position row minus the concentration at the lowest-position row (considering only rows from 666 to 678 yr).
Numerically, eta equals -0.6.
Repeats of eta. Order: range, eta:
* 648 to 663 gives 0.5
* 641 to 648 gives 1.0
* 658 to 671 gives 0.9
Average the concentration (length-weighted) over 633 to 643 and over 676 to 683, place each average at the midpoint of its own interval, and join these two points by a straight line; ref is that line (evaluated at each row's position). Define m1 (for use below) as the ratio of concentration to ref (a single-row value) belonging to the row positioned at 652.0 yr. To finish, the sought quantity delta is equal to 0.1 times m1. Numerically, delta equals 0.107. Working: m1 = 1.07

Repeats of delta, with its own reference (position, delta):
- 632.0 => 0.098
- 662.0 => 0.107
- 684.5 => 0.096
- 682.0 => 0.099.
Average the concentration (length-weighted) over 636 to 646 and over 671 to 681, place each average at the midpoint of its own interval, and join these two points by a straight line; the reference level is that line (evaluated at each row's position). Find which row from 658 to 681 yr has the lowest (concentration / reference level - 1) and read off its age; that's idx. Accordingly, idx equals 679.5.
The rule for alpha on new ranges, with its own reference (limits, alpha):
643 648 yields -0.4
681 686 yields -0.2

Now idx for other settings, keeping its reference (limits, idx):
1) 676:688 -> 684.5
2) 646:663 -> 647.0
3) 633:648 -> 634.5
